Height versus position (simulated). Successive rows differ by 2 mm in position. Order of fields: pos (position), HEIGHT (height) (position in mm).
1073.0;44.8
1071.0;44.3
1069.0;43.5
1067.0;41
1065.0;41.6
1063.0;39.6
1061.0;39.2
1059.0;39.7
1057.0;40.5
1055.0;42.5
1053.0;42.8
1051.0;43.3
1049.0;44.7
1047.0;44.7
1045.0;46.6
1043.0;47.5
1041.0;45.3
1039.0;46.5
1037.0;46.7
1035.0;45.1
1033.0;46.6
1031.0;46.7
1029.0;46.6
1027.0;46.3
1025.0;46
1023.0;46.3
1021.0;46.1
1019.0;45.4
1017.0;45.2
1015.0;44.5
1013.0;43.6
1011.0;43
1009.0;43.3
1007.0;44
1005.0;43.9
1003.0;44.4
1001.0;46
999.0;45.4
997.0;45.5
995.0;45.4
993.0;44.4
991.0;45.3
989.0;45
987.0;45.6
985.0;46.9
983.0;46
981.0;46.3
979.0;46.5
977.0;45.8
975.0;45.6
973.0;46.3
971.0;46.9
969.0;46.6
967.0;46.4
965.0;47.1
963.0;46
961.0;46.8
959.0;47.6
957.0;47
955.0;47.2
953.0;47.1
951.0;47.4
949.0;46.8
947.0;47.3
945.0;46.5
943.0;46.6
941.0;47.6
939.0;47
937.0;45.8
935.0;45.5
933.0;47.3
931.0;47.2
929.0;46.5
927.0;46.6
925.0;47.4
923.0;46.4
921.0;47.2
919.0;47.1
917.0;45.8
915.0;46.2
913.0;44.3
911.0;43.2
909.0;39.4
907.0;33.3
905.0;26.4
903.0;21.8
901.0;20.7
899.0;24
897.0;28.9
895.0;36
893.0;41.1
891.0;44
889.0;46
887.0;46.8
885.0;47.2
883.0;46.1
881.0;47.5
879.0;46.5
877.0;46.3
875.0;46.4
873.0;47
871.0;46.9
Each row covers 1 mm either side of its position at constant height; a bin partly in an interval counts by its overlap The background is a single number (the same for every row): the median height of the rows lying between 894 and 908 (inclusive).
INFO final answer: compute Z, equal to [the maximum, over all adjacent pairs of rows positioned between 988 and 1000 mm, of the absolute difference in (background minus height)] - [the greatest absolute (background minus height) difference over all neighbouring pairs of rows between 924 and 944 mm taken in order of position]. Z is -1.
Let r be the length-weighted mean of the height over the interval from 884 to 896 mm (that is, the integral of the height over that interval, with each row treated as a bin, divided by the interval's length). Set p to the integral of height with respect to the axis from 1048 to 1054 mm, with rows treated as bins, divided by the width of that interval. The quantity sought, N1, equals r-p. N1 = -0.1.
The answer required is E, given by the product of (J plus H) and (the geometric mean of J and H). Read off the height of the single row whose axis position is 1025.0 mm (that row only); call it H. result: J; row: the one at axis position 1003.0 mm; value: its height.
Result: 4085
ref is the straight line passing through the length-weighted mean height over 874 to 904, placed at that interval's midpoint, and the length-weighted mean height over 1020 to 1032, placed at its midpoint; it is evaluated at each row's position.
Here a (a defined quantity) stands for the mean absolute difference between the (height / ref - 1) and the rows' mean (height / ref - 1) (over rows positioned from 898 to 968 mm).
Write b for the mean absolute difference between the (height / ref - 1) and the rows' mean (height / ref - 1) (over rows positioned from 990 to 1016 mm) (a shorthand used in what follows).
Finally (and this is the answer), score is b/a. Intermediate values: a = 0.121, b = 0.024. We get 0.2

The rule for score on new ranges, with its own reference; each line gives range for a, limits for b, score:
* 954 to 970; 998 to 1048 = 1.4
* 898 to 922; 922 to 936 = 0.1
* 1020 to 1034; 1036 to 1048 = 7.2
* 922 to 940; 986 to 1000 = 0.4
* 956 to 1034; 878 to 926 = 5.2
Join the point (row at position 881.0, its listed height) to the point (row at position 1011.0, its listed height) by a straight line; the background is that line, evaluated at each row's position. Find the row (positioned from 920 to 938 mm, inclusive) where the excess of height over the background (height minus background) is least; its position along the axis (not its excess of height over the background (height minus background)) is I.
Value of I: 935.0 mm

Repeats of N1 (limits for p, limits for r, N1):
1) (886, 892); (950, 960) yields 1.7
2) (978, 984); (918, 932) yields 0.6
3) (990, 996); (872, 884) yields 1.6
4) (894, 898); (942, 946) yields 14.1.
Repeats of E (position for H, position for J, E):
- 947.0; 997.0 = 4305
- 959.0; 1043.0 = 4522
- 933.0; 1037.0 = 4418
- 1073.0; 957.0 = 4212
